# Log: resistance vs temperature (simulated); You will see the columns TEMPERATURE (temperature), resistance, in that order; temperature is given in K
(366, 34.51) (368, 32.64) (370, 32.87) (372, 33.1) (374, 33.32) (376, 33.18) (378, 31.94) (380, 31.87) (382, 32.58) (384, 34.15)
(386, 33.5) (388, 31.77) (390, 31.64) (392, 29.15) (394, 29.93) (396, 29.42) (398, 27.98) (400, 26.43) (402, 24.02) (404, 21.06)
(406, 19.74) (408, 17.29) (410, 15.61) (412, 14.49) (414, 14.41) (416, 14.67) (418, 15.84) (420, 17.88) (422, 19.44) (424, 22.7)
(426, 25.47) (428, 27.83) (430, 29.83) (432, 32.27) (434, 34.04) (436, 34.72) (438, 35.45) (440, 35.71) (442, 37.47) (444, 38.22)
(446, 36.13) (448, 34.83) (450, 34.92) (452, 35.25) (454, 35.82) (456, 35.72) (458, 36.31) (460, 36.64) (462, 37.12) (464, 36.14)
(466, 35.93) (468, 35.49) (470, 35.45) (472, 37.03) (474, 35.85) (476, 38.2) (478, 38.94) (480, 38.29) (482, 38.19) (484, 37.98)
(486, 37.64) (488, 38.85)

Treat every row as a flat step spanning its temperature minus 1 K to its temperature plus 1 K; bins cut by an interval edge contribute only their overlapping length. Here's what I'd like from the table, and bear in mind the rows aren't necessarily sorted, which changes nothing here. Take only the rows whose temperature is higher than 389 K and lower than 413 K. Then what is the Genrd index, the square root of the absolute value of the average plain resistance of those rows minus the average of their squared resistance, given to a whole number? 24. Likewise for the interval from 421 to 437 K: 28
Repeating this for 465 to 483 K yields 37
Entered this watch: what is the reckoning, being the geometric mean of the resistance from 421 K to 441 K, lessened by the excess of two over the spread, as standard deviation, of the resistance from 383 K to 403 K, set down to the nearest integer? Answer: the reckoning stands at 30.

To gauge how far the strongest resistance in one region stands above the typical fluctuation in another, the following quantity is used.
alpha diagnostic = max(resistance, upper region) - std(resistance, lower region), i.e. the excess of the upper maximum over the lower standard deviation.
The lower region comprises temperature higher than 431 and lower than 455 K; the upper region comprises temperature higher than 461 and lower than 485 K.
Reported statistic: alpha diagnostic 37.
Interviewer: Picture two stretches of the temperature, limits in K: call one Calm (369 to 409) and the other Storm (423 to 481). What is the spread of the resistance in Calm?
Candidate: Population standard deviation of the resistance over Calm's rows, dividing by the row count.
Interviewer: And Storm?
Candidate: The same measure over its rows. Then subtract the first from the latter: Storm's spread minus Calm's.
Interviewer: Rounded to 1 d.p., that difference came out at -1.2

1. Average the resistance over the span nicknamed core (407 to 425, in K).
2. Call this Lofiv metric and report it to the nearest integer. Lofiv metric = 17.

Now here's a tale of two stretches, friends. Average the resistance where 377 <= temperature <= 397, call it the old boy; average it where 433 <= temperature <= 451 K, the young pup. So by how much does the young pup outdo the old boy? 4.1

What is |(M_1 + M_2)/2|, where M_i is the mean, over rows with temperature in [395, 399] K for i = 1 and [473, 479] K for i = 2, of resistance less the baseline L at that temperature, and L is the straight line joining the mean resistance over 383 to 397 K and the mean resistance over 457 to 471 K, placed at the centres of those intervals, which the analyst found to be 1.2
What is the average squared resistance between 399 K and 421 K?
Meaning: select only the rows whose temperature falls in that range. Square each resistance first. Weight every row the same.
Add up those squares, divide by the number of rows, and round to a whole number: 350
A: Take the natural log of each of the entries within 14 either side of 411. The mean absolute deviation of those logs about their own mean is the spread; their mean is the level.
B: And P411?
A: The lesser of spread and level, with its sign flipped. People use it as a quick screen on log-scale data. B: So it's -0.19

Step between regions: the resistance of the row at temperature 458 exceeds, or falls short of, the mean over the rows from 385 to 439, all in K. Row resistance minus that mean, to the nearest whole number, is 11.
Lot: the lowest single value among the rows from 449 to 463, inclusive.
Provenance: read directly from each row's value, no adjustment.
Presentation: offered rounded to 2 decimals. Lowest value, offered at 34.92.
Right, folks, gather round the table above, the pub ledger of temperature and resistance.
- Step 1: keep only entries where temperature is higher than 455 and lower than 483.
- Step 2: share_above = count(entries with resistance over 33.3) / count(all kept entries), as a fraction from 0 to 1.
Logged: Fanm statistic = 1.0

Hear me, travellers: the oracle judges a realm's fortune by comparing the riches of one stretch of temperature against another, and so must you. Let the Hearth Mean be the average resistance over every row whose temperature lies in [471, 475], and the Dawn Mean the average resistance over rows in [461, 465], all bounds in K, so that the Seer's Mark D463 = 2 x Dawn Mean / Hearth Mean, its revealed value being 2.0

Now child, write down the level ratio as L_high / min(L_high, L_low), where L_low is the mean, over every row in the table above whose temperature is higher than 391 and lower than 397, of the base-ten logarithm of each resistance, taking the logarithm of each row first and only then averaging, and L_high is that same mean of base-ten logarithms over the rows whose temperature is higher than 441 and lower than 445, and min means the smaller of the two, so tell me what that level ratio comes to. 1.07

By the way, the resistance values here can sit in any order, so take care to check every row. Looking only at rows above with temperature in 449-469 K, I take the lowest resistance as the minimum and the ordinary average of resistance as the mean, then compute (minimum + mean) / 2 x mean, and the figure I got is 1273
